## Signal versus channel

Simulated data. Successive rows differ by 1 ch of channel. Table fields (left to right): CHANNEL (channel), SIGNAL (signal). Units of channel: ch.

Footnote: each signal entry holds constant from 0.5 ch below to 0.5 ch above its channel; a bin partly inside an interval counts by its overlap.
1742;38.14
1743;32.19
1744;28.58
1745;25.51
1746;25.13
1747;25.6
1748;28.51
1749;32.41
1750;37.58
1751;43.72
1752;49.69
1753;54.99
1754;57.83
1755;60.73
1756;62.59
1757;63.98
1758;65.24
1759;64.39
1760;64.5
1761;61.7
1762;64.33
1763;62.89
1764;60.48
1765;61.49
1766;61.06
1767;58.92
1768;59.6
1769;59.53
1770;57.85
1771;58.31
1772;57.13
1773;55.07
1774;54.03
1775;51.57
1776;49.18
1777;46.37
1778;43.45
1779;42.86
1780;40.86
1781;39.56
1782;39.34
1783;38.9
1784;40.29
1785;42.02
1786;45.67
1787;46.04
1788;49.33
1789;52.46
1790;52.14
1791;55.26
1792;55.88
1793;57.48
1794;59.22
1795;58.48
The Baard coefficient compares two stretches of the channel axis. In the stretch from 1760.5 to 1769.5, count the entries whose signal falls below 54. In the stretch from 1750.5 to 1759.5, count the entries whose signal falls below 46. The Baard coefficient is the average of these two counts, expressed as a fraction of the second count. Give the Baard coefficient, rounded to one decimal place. 0.5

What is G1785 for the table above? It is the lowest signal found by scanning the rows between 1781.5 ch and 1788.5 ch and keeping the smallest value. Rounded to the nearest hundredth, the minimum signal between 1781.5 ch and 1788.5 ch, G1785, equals 38.90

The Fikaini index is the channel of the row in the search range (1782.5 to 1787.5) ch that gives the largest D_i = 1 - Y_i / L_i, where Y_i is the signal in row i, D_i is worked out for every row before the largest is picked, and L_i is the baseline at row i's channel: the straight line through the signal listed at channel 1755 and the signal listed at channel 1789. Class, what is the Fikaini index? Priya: 1783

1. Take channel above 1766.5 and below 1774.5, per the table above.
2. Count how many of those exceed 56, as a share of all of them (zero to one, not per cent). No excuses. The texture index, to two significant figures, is 0.75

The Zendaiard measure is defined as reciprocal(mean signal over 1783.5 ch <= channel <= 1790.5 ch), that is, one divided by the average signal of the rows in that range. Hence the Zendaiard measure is 0.0213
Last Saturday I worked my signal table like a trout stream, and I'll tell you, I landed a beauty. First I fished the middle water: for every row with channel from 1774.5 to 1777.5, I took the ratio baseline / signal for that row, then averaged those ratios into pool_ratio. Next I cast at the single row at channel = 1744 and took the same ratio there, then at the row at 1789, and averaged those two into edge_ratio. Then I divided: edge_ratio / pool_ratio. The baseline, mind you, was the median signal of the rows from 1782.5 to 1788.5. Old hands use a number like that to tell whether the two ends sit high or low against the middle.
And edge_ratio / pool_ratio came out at 1.32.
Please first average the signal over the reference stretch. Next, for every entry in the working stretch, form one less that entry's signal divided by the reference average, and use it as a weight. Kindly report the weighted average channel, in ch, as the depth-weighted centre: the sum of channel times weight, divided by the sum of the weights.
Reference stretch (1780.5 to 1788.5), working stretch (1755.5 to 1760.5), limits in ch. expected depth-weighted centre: 1758.0 ch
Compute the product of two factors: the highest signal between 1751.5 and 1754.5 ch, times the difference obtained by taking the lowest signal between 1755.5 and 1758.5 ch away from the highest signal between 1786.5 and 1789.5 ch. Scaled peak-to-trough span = -586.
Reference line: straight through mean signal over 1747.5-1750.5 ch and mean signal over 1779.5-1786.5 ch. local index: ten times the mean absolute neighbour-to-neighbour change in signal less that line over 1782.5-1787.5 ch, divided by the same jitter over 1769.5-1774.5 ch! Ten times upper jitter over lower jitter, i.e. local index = 12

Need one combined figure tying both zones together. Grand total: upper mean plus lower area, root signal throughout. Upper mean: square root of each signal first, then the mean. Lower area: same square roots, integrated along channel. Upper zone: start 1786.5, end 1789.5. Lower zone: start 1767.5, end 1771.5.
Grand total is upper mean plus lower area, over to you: 38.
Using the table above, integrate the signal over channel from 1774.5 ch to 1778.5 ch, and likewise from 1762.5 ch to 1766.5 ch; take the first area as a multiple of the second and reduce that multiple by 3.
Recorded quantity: -2.2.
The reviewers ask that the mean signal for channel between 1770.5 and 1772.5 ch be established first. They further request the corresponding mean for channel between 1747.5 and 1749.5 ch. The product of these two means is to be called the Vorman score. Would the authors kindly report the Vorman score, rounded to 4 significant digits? 1758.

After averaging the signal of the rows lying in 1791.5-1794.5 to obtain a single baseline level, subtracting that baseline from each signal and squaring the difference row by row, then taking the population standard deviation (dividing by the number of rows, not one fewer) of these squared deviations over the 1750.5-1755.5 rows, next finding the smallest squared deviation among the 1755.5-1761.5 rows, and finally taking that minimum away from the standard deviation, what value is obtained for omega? 54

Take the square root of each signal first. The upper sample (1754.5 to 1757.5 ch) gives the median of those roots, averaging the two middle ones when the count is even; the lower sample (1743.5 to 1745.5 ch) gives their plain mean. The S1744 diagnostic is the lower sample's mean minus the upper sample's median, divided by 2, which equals -1.36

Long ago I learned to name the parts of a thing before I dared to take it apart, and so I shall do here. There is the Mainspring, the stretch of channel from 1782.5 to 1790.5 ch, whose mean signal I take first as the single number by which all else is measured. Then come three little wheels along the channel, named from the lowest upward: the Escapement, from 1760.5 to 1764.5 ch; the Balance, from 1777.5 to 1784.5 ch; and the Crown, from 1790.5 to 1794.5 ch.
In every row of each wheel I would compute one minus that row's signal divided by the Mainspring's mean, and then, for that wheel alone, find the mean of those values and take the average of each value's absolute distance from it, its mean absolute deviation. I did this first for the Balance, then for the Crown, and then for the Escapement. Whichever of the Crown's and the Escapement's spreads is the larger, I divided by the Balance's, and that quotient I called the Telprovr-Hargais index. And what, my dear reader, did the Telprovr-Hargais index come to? 0.99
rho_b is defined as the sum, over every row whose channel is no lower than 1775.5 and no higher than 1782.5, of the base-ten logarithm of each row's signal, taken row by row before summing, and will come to 11.4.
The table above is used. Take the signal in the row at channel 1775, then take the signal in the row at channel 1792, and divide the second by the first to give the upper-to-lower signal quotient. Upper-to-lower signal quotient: 1.08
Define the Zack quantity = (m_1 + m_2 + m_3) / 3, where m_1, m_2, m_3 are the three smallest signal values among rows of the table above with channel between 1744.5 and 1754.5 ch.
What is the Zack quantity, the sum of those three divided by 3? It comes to 25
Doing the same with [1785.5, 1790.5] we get 47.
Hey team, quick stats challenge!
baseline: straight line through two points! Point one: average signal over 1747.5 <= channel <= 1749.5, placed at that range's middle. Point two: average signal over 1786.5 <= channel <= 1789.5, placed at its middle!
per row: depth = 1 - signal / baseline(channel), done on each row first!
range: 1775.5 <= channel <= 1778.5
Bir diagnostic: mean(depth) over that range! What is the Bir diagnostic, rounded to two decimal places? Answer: -0.05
